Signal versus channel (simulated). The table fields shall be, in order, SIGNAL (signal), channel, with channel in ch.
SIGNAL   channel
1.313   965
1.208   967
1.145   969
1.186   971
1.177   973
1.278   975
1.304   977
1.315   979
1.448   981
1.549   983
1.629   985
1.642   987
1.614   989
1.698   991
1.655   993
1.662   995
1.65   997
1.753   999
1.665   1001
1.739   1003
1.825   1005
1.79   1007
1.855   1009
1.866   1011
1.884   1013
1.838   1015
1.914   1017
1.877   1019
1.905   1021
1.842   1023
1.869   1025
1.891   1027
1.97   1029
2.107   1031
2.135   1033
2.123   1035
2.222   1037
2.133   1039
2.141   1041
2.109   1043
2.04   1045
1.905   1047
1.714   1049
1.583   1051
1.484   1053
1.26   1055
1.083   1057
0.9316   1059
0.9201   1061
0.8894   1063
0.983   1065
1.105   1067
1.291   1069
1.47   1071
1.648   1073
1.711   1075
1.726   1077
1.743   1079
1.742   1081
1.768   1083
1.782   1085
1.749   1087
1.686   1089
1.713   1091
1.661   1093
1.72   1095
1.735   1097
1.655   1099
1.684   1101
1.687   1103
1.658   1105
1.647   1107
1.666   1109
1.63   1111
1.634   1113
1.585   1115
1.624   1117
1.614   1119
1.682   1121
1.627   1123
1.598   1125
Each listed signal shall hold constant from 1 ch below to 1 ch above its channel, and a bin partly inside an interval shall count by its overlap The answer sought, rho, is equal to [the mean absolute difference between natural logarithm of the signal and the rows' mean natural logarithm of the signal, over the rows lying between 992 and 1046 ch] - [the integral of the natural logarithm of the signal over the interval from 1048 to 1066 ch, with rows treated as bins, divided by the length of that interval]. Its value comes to -0.09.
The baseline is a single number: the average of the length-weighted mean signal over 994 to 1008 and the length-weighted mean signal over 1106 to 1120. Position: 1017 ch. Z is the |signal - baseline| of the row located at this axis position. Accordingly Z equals 0.24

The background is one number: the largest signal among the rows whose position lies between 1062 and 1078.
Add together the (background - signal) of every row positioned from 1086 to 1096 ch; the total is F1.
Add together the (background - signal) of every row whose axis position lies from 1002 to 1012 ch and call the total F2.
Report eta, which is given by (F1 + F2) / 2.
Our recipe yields -0.17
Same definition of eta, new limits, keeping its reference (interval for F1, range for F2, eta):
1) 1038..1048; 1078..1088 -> -0.93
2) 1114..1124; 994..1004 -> 0.33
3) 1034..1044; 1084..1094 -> -1.03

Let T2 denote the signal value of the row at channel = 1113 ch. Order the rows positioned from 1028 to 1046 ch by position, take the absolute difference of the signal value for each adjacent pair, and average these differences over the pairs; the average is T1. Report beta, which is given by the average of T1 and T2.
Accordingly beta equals 0.85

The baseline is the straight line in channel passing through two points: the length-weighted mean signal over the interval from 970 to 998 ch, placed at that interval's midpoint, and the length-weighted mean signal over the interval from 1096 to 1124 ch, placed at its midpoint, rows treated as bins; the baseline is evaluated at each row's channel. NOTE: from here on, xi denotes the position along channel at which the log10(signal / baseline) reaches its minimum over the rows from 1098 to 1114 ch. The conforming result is 1111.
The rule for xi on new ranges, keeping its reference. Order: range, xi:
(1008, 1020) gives 1015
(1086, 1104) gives 1099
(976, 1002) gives 977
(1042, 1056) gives 1055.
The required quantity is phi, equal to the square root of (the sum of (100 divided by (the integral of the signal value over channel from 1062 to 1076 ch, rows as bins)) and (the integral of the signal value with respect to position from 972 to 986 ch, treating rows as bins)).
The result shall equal 4.99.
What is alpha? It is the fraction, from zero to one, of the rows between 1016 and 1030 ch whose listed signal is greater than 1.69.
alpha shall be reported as 1.00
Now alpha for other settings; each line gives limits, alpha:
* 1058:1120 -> 0.32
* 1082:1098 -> 0.75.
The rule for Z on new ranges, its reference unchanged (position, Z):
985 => 0.05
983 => 0.13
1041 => 0.46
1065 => 0.69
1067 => 0.57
